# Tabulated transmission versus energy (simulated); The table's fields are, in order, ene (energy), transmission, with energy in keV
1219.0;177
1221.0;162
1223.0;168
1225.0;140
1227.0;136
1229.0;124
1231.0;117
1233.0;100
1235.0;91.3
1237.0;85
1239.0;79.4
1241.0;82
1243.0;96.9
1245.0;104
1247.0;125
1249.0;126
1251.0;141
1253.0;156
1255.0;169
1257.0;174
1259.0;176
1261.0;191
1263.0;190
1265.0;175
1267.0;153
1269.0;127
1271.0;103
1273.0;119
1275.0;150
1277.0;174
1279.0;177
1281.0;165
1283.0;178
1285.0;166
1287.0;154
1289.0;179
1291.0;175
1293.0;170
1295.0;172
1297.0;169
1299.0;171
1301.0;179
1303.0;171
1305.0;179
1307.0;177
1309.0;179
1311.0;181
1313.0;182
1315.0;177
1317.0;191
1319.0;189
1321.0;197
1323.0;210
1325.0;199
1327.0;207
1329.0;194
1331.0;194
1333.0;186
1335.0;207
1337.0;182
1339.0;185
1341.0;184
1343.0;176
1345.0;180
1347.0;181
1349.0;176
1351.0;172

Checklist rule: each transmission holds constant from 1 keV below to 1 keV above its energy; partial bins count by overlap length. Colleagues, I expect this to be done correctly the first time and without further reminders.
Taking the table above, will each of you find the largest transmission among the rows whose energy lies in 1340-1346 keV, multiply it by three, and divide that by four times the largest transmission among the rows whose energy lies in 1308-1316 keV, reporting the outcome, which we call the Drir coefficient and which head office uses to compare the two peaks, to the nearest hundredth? 0.76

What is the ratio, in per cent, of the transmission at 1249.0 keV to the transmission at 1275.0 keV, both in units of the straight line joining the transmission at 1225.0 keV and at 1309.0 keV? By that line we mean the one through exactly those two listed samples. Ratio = 91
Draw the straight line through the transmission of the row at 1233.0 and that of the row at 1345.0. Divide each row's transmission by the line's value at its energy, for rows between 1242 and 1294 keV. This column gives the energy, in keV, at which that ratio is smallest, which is 1271.0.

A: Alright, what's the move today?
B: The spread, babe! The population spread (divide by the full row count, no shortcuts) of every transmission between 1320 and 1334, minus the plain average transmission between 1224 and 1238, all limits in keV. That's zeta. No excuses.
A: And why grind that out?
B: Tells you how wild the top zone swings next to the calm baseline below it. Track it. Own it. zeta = -106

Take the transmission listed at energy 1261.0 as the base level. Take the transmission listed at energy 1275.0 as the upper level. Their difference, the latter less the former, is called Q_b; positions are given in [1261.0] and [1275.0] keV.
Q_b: -41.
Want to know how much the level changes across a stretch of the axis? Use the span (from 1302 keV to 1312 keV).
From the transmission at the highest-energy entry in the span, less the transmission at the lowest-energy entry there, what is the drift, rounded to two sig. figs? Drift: 10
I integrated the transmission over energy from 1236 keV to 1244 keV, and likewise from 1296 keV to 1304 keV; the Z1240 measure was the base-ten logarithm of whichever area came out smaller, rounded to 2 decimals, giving 2.84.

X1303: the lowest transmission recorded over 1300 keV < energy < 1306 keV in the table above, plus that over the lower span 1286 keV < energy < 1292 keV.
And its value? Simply 325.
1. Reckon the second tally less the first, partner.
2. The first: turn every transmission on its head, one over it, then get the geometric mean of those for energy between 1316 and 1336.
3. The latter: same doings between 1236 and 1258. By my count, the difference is 0.0035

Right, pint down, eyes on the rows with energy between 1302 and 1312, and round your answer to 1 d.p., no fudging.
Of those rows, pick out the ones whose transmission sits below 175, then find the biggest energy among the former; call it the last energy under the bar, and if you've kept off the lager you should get 1303.0 keV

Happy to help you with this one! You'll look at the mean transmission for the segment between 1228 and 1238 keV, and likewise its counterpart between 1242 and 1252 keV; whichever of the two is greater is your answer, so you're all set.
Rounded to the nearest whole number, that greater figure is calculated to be 119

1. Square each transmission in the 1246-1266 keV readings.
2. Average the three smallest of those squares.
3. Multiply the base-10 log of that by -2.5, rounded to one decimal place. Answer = -10.6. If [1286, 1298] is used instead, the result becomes -11.1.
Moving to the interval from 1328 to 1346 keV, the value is -11.3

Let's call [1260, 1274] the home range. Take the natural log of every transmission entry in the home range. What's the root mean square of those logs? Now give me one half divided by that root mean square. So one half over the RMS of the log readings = 0.100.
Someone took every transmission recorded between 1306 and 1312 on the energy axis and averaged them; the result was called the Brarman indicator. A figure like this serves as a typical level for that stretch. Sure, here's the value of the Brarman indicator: 179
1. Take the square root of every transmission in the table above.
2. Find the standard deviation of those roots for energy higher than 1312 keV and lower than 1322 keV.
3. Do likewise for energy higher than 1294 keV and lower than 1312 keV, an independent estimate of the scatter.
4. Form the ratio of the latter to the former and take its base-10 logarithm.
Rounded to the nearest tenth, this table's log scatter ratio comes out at -0.2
